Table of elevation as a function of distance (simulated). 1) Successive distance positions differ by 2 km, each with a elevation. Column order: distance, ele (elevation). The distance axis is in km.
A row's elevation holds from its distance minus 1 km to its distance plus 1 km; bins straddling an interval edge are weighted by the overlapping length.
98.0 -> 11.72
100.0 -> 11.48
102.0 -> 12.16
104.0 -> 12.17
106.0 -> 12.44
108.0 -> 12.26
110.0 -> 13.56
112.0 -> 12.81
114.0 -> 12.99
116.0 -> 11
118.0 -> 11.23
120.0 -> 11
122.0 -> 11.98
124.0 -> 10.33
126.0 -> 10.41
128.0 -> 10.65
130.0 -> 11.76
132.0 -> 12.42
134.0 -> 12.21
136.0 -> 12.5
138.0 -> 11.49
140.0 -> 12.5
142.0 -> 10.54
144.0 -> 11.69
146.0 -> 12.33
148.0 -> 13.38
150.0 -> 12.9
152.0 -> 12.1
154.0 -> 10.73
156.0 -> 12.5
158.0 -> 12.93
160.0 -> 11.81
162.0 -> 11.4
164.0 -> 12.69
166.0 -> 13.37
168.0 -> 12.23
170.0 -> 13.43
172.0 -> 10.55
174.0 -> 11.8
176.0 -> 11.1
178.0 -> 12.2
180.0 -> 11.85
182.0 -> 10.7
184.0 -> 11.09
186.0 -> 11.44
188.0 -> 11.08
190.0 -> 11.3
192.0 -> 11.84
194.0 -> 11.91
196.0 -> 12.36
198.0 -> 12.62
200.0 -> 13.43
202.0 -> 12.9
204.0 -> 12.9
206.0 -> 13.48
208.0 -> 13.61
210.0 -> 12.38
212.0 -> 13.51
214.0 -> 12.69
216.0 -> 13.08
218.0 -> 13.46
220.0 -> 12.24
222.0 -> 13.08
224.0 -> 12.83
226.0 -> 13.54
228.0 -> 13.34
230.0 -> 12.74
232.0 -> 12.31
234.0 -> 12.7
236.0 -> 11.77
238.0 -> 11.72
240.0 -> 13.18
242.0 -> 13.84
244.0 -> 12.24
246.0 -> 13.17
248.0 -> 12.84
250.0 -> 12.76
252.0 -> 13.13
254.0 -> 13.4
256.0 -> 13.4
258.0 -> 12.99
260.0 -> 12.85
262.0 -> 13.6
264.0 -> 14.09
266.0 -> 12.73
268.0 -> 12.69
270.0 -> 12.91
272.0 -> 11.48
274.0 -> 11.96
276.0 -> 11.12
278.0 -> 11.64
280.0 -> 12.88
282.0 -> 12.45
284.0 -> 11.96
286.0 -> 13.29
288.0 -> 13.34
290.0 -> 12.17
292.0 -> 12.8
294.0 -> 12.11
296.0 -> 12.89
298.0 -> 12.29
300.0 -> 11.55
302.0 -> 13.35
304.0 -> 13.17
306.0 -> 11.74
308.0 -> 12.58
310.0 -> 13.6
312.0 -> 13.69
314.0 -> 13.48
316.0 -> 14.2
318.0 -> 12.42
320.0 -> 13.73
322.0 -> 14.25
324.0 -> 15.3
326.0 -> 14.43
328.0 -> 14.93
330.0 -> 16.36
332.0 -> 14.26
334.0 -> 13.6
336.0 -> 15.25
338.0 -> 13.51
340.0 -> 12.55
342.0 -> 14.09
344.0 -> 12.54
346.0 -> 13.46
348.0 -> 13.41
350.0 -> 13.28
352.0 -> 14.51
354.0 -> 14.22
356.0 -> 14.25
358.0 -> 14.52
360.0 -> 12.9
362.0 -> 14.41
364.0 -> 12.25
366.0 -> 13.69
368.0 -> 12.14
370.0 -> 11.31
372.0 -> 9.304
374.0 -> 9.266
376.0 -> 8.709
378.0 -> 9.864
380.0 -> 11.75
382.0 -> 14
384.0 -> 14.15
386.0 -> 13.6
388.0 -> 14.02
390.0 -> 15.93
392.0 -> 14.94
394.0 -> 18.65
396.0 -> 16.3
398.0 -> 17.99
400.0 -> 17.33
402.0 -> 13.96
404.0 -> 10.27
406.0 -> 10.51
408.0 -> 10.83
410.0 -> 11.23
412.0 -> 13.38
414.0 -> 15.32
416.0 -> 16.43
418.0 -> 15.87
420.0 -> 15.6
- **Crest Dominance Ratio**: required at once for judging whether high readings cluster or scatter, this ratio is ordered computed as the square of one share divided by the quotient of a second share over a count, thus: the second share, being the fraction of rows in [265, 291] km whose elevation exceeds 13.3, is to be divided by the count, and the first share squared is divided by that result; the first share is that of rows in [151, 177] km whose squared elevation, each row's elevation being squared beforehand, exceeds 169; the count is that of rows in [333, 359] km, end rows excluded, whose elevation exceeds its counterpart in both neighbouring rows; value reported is 1.2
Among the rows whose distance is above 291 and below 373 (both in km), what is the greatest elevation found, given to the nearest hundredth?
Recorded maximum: 16.36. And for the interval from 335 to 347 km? 15.25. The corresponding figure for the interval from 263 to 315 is 14.09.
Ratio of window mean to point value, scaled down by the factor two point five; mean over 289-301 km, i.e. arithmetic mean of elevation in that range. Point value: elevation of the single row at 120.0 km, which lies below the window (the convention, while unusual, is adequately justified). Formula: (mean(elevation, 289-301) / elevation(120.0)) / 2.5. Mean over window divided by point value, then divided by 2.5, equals 0.447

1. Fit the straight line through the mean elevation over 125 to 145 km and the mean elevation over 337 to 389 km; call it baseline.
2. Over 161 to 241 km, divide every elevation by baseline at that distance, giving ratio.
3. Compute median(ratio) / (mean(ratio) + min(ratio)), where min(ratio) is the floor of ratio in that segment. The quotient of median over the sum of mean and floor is 0.540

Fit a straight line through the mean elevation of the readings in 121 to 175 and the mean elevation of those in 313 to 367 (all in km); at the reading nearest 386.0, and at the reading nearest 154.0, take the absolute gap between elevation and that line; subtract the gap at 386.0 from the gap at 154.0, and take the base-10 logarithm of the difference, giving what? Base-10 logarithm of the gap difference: -0.3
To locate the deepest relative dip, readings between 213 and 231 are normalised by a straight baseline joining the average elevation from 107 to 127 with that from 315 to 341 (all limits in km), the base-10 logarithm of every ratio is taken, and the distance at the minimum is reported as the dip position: 220.0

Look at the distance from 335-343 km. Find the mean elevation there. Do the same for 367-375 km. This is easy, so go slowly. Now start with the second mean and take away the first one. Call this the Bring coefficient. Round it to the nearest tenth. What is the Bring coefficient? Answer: -3.3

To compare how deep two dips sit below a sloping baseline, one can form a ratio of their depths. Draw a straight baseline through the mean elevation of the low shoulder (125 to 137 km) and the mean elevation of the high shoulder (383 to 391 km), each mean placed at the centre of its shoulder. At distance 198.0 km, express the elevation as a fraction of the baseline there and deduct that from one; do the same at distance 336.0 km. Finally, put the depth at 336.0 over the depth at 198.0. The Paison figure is 5.2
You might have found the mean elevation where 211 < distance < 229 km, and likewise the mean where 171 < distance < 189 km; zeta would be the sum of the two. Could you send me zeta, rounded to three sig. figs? 24.4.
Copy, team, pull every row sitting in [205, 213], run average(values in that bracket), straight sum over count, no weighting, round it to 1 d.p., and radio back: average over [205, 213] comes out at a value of 13.2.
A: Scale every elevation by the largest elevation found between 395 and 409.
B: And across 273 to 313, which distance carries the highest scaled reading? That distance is 312.0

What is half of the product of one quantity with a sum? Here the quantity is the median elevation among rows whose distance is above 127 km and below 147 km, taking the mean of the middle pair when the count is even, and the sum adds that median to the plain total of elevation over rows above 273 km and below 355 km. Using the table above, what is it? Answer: 3334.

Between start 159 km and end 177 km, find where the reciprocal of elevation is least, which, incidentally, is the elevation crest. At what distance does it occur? 170.0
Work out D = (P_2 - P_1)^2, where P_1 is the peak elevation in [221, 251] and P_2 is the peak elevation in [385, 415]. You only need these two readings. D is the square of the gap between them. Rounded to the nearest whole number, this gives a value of 23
